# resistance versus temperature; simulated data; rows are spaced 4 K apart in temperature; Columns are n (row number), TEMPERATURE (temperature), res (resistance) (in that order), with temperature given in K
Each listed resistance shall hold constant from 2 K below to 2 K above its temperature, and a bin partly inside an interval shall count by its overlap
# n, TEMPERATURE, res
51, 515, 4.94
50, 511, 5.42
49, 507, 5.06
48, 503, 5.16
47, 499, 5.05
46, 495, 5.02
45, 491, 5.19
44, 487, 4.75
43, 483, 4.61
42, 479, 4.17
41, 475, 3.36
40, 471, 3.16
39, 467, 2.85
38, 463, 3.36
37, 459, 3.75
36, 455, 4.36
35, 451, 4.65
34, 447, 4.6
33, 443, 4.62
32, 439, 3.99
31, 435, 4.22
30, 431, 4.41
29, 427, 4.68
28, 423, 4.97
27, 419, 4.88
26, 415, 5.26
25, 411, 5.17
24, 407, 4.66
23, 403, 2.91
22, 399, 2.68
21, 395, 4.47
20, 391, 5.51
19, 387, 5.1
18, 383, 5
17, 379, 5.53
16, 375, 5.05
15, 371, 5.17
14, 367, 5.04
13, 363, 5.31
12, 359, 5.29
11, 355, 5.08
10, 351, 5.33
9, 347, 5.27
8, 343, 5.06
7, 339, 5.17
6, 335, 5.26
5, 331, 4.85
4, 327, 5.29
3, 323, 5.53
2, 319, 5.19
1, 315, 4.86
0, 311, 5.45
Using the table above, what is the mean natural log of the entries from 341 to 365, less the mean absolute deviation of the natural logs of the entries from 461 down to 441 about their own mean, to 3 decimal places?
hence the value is 1.589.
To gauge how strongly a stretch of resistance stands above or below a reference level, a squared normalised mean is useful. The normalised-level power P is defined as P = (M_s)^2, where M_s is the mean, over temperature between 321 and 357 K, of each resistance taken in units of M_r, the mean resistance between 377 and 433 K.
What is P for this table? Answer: 1.2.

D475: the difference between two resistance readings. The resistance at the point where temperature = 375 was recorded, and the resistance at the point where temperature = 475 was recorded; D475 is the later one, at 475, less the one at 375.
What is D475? -1.7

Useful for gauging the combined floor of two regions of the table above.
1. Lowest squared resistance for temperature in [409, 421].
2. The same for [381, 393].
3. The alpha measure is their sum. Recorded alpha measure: 48.8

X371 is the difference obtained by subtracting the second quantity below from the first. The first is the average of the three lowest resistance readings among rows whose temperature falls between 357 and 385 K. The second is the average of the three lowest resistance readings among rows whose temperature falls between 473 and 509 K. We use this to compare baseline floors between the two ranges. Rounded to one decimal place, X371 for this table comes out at 1.0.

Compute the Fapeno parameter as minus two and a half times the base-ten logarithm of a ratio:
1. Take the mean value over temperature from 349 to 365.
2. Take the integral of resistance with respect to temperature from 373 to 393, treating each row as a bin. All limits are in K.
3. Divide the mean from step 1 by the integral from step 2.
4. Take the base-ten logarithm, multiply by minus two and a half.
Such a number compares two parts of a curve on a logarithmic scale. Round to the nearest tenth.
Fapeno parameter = 3.2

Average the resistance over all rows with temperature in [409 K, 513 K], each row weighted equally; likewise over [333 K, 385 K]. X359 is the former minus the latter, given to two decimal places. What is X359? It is -0.71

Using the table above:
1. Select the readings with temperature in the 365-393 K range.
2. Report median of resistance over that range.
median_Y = 5.1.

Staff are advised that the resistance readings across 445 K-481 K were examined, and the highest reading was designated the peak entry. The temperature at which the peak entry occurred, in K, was 451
